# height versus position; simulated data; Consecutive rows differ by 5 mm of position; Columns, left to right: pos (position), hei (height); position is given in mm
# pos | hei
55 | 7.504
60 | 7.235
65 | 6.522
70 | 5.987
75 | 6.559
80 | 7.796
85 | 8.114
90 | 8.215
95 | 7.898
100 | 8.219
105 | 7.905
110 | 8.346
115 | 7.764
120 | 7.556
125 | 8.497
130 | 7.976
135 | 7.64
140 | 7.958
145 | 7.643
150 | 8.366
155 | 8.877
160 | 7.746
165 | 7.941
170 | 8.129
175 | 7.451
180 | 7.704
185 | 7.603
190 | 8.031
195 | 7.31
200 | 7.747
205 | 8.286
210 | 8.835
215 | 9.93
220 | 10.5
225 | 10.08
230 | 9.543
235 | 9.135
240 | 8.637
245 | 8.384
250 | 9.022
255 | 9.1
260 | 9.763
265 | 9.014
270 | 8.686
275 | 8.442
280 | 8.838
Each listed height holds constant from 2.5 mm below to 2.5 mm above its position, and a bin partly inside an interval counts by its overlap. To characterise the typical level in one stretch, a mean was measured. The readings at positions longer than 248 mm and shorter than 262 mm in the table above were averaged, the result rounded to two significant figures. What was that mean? 9.3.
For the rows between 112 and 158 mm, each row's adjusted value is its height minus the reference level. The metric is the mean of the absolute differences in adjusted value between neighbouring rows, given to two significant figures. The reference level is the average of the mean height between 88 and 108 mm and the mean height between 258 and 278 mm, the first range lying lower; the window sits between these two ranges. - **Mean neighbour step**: 0.48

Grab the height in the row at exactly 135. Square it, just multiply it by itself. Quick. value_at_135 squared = 58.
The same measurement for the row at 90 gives 67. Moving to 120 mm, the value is 57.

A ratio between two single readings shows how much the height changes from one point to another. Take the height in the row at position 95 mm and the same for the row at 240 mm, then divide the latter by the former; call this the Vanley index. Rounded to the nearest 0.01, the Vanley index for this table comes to 1.09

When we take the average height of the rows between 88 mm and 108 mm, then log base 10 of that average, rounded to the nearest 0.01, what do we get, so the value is 0.91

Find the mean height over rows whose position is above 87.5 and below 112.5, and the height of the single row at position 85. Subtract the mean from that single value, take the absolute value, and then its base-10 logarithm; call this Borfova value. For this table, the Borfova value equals -2.6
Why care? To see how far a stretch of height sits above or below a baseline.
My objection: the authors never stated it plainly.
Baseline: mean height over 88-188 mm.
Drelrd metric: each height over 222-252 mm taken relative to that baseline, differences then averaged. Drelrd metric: 1.2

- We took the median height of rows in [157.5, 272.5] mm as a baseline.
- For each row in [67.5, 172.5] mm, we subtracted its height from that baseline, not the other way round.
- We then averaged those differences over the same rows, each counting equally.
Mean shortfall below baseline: 0.8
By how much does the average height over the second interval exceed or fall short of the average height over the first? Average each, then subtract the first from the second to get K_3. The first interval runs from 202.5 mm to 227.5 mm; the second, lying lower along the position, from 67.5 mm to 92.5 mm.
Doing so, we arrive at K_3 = -2.2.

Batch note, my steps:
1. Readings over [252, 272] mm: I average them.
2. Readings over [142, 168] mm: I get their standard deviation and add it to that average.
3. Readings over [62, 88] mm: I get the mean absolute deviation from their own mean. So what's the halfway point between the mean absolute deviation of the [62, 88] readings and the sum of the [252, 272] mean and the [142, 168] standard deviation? 5.2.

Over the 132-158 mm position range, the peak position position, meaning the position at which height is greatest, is 155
